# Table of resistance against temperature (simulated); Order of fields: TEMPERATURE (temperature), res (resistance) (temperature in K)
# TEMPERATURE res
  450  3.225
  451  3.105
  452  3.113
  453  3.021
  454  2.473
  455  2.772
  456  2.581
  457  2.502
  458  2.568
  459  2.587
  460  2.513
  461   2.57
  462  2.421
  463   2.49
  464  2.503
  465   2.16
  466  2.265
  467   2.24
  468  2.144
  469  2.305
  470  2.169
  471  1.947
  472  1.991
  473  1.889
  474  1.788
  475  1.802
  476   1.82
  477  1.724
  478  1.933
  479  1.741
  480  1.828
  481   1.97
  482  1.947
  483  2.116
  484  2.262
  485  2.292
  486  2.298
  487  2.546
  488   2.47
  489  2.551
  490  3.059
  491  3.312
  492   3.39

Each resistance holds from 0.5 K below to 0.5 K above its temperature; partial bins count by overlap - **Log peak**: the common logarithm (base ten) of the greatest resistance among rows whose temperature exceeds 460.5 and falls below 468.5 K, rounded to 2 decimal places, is 0.41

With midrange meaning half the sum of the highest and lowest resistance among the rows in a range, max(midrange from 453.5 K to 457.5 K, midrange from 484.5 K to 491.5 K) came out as 2.80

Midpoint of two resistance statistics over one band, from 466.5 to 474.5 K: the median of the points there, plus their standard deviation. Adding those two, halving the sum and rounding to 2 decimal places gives 1.12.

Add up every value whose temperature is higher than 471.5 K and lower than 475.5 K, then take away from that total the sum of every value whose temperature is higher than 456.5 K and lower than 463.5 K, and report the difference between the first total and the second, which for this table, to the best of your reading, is -10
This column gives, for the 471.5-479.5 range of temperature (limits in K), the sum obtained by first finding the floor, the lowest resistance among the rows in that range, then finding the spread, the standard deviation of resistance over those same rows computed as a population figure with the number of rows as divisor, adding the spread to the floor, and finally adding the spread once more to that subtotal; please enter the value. 1.90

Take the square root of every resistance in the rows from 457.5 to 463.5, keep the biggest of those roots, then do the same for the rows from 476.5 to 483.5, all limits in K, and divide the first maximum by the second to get 1.11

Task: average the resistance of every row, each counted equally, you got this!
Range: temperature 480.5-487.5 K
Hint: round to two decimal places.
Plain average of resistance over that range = 2.20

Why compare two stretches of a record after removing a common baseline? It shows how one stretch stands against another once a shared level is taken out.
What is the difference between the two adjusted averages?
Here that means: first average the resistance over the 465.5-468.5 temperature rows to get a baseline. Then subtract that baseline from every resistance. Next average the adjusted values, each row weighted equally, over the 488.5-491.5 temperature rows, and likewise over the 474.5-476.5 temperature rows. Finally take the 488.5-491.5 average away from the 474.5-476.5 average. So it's -1.2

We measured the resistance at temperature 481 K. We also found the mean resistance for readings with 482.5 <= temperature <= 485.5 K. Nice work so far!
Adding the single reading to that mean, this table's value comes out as 4.19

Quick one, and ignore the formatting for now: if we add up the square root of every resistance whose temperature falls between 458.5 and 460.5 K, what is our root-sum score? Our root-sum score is 3.19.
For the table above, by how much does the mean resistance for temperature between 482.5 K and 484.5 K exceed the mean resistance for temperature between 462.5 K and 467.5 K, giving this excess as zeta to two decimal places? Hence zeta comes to -0.14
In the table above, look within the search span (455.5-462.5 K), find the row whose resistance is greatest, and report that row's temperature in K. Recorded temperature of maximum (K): 459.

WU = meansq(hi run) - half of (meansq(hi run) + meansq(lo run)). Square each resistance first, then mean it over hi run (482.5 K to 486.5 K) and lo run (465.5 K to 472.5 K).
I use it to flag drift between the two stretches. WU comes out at 0.2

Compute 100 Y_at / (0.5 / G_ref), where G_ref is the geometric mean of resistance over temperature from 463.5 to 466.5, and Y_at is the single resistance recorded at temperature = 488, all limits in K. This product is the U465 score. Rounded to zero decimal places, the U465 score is 1139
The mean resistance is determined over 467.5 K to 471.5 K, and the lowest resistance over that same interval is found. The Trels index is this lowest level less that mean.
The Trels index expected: -0.19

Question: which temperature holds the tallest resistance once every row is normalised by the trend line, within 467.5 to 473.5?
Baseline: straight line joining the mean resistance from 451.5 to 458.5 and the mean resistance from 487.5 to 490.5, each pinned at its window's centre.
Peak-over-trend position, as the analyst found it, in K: 469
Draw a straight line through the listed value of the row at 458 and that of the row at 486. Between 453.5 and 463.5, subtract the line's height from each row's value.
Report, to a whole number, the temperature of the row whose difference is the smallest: 454 K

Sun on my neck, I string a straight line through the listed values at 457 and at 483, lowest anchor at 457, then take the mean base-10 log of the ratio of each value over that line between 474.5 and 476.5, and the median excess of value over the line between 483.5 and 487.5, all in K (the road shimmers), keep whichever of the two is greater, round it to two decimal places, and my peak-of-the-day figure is 0.22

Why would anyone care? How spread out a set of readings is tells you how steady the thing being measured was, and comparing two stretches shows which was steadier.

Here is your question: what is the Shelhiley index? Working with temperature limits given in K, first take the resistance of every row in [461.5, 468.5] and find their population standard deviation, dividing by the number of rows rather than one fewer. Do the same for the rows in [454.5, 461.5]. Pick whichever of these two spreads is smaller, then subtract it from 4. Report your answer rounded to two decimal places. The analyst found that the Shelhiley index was 3.92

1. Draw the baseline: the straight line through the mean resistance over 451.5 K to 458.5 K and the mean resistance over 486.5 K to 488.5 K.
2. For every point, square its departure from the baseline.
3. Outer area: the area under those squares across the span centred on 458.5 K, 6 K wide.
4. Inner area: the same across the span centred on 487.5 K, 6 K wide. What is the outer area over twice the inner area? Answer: 0.15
